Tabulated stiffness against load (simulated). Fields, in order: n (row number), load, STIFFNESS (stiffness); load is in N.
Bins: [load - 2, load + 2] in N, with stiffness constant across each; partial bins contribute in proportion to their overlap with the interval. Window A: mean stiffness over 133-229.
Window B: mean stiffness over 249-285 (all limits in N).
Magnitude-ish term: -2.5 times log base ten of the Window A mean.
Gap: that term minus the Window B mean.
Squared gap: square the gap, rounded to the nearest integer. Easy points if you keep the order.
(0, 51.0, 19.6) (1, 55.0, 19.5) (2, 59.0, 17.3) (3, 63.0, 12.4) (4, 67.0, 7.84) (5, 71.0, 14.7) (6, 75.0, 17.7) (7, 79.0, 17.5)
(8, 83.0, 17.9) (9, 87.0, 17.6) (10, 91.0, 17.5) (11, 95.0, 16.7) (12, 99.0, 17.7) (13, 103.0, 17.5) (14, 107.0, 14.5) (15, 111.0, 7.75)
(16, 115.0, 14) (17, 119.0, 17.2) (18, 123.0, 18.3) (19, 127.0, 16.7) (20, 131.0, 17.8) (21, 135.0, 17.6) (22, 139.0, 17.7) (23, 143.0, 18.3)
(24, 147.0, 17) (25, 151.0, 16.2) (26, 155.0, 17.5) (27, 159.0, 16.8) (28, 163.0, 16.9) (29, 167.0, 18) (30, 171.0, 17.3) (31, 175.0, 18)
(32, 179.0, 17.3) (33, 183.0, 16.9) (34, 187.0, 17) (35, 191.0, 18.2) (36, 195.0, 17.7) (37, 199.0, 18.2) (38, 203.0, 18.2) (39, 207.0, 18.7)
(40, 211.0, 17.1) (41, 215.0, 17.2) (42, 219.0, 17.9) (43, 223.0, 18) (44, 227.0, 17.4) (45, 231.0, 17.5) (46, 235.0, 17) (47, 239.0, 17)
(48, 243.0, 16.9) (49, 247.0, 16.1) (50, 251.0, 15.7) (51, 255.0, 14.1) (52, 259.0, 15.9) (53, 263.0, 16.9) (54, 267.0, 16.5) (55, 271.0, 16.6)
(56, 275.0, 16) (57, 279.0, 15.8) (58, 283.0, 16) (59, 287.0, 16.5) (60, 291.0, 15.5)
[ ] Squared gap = 363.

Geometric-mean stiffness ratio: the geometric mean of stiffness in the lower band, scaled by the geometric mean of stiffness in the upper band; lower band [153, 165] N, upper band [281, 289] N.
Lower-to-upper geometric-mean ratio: 1.05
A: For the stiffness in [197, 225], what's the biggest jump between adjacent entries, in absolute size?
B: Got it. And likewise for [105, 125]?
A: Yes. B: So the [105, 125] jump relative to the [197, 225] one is 4.2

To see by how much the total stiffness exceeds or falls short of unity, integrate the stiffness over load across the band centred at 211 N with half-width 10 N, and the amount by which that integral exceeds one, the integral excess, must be 355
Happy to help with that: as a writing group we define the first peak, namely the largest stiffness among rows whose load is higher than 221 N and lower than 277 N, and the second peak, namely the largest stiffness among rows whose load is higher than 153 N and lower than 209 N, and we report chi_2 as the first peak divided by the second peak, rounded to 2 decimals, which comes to 0.96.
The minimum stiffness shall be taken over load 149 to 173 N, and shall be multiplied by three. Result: 49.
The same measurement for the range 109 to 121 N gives 23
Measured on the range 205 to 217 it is 51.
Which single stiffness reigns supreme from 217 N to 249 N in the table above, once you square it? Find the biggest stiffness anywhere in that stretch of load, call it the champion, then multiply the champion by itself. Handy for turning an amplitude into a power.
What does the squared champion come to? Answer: 324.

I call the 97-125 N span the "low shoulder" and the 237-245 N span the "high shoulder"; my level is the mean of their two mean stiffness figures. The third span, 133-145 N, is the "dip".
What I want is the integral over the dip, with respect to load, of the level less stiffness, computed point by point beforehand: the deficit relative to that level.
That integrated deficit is -21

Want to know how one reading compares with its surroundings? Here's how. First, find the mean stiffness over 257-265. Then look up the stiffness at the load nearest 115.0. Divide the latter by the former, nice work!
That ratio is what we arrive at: 0.854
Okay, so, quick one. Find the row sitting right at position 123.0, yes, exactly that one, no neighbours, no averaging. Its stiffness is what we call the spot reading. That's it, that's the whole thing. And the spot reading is 18.3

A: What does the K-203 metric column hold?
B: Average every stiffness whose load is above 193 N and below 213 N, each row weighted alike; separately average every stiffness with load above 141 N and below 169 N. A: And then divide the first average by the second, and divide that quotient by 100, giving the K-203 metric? 0.0104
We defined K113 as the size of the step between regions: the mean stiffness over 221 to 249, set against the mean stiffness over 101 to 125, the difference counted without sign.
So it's 2.3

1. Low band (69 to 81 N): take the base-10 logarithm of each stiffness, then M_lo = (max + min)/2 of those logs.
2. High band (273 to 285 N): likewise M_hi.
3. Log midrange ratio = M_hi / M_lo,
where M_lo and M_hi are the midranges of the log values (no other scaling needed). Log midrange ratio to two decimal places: 0.99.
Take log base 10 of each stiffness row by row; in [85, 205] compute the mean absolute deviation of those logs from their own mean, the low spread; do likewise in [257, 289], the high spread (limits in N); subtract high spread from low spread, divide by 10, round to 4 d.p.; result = 0.0024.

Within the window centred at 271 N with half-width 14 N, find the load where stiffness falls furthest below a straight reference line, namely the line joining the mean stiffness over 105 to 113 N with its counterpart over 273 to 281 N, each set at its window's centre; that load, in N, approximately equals 279.0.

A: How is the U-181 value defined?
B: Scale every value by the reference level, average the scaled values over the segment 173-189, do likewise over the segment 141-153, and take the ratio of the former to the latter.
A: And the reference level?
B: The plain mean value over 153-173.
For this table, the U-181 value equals 1.01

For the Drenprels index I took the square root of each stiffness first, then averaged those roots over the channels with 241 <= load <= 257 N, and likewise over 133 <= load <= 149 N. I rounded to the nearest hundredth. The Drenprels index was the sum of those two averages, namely 8.16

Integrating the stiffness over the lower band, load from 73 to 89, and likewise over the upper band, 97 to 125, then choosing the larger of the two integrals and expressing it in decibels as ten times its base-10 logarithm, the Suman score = 26.3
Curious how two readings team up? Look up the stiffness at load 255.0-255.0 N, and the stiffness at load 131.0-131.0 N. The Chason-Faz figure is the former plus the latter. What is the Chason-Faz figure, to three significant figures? 31.9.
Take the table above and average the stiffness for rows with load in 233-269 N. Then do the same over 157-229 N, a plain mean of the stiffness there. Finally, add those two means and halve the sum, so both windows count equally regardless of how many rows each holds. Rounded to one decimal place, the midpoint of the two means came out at 16.9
